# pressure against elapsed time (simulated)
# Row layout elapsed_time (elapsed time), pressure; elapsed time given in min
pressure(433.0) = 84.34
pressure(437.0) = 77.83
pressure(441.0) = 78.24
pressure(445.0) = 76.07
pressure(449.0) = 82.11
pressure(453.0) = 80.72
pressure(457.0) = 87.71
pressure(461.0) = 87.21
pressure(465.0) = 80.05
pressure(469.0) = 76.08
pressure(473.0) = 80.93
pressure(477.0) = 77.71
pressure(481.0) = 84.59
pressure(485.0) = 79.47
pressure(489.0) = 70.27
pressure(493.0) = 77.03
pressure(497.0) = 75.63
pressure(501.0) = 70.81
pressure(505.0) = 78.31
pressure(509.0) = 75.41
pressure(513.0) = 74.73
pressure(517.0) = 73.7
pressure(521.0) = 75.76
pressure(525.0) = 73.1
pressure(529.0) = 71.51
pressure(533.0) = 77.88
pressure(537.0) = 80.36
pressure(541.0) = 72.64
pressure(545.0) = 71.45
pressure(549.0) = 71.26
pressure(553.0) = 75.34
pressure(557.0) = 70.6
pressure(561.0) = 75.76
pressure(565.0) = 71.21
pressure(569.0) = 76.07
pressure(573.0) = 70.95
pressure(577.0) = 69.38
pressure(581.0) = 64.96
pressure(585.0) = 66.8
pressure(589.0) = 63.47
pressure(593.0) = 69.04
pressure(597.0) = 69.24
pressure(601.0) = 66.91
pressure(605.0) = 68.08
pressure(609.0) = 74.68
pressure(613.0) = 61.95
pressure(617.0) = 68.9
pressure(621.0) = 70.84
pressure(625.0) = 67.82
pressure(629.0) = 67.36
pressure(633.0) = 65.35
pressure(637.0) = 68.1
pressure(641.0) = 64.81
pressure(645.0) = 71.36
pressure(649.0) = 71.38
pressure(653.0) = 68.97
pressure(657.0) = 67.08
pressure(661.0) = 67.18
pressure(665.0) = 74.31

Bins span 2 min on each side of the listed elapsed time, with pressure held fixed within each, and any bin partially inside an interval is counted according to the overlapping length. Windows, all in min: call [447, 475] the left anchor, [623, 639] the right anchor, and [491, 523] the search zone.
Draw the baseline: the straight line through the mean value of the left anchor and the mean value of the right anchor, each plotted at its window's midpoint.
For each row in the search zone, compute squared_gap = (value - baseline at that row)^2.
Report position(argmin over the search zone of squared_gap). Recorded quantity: 505.0 min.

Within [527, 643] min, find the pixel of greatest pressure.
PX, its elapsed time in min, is 537.0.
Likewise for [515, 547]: 537.0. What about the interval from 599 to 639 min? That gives 609.0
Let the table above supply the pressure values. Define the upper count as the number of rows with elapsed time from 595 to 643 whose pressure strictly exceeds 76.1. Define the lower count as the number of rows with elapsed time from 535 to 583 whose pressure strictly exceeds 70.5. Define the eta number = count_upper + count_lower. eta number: 10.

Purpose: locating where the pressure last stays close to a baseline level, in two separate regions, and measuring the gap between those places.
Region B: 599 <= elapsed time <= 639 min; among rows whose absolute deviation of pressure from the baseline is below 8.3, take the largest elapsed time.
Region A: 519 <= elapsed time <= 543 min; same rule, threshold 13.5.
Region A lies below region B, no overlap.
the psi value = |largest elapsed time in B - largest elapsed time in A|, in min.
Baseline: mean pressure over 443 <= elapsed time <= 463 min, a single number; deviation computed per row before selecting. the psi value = 68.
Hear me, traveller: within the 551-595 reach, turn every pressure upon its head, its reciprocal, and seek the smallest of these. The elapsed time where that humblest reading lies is 569.0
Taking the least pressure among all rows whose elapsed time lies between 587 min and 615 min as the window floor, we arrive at 61.95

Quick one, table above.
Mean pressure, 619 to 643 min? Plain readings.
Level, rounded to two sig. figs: 67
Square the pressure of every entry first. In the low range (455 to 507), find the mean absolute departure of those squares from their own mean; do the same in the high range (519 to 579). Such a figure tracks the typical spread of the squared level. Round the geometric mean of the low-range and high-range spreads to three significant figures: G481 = 505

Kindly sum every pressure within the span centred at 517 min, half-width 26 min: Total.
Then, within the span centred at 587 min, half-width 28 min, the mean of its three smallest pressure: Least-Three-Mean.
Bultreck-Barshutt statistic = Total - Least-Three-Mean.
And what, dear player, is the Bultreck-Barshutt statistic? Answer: 913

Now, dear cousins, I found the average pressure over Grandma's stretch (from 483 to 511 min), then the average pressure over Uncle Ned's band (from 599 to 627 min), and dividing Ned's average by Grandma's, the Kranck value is 0.909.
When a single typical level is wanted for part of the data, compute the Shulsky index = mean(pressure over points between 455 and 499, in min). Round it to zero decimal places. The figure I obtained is 80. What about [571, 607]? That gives 68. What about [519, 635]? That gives 71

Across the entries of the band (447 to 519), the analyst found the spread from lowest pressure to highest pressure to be 17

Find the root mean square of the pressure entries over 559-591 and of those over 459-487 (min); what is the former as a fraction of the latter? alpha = 0.864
